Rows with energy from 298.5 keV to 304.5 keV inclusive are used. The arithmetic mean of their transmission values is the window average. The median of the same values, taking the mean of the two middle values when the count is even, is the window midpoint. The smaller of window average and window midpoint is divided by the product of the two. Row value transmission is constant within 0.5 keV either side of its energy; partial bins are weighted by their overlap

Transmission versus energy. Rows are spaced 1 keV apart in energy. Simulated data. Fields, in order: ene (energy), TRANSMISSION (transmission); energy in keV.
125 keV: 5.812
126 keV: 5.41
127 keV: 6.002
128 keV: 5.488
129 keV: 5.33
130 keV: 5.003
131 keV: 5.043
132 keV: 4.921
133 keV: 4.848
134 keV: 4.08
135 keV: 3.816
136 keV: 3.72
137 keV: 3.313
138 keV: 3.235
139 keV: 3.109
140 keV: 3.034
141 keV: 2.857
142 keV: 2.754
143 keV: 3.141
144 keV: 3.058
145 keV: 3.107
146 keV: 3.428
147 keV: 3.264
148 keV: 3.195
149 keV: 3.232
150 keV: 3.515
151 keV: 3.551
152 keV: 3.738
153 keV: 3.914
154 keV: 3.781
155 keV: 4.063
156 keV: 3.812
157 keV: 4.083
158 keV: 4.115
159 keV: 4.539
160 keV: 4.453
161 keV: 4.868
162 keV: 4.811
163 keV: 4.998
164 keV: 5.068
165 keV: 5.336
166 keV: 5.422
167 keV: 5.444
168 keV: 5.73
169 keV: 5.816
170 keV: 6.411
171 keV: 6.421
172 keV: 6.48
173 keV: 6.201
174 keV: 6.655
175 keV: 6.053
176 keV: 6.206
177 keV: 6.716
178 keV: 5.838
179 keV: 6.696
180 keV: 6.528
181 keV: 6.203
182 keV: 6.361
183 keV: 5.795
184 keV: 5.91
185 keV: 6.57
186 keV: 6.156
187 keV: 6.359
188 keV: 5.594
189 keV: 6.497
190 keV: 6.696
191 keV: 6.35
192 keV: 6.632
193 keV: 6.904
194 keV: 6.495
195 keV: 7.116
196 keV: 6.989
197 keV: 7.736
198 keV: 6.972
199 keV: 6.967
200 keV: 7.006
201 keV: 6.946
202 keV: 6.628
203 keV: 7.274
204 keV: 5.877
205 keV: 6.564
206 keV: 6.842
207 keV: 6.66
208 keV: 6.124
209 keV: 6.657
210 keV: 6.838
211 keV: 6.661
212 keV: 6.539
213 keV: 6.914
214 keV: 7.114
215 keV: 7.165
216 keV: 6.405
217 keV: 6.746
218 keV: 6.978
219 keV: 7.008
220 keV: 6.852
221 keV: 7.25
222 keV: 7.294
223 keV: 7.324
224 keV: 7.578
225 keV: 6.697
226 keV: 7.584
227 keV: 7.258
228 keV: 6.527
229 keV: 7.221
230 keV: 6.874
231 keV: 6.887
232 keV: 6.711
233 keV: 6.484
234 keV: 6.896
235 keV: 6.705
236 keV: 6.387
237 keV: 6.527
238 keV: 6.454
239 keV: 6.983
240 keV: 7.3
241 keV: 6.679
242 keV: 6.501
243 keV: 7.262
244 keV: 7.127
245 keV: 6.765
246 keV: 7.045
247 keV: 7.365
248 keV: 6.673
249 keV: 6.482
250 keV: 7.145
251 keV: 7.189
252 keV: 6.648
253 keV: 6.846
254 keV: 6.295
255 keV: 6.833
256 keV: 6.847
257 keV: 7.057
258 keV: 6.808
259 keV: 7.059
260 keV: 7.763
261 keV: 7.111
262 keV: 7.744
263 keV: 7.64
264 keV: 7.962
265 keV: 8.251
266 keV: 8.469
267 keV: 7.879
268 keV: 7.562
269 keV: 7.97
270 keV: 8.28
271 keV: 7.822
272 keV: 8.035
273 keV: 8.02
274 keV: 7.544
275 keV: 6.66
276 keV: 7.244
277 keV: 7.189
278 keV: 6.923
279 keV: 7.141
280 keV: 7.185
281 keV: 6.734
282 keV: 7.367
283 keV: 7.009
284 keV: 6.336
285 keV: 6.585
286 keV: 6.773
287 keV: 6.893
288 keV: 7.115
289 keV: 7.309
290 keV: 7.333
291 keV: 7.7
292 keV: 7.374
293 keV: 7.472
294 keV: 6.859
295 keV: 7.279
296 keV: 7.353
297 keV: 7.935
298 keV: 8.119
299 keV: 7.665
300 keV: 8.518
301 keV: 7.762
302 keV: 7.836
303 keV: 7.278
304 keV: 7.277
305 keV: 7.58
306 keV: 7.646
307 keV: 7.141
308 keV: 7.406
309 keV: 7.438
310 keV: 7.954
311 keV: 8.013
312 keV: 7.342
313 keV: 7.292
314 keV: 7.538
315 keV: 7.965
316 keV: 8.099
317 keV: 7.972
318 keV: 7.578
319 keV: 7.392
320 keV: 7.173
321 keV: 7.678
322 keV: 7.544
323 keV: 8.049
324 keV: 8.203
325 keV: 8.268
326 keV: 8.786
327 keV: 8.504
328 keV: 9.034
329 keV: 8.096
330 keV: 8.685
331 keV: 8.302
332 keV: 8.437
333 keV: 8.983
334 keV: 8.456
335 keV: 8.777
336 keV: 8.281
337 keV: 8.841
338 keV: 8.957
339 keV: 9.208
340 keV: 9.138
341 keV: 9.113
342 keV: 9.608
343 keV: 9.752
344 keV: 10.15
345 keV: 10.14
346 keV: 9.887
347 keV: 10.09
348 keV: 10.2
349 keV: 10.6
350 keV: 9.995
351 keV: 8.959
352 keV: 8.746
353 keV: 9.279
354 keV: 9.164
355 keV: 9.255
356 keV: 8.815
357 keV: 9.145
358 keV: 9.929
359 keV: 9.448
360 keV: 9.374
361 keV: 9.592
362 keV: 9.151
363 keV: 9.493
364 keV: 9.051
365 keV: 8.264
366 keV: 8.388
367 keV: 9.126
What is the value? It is 0.129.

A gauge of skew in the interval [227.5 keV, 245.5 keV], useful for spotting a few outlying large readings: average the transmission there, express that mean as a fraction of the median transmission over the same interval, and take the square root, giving 1.004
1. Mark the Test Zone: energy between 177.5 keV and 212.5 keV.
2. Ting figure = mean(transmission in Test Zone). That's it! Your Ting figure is 6.6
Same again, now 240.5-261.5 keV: 6.9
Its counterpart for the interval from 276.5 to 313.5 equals 7.4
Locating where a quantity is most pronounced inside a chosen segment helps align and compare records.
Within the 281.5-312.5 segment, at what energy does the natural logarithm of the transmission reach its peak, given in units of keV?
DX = 300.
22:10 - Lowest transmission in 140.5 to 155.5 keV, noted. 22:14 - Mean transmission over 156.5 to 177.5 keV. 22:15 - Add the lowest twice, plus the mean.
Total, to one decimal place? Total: 11.0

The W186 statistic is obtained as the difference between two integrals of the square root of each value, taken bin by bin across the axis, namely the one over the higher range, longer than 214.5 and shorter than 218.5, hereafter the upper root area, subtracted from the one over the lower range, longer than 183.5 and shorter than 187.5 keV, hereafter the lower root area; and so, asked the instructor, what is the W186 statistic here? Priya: -0.4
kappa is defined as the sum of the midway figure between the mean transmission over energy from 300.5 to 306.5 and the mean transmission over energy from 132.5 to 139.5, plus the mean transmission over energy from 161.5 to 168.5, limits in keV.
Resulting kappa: 10.9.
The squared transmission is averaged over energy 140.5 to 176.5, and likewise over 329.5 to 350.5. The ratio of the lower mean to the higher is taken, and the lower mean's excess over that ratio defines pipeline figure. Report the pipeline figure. 22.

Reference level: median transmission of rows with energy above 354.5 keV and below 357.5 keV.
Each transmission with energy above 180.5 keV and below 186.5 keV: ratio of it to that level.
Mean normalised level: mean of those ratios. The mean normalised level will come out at 0.7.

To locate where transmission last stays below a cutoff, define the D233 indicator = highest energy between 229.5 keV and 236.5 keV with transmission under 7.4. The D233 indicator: 236 keV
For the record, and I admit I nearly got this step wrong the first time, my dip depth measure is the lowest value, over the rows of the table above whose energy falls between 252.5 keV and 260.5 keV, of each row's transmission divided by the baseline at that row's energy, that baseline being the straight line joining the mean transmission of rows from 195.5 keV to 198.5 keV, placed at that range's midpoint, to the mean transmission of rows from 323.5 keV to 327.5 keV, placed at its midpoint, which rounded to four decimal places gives 0.8104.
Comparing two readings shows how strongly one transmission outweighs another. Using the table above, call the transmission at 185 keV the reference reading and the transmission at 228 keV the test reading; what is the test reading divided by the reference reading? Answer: 0.99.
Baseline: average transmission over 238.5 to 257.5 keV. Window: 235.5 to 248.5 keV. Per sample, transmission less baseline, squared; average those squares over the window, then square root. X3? 0.3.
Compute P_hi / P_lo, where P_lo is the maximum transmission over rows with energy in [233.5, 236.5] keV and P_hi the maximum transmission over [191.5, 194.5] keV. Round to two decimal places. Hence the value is 1.00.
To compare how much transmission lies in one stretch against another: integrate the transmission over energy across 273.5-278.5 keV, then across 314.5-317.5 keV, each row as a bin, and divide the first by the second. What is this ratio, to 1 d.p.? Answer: 1.5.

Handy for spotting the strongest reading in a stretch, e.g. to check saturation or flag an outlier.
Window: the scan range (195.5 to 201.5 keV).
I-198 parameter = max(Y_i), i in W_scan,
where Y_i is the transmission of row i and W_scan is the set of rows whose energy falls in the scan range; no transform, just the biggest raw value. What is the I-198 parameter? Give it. 7.736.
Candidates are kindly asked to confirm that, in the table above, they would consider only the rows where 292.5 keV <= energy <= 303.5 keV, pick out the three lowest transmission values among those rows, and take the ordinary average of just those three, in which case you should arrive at 7.1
